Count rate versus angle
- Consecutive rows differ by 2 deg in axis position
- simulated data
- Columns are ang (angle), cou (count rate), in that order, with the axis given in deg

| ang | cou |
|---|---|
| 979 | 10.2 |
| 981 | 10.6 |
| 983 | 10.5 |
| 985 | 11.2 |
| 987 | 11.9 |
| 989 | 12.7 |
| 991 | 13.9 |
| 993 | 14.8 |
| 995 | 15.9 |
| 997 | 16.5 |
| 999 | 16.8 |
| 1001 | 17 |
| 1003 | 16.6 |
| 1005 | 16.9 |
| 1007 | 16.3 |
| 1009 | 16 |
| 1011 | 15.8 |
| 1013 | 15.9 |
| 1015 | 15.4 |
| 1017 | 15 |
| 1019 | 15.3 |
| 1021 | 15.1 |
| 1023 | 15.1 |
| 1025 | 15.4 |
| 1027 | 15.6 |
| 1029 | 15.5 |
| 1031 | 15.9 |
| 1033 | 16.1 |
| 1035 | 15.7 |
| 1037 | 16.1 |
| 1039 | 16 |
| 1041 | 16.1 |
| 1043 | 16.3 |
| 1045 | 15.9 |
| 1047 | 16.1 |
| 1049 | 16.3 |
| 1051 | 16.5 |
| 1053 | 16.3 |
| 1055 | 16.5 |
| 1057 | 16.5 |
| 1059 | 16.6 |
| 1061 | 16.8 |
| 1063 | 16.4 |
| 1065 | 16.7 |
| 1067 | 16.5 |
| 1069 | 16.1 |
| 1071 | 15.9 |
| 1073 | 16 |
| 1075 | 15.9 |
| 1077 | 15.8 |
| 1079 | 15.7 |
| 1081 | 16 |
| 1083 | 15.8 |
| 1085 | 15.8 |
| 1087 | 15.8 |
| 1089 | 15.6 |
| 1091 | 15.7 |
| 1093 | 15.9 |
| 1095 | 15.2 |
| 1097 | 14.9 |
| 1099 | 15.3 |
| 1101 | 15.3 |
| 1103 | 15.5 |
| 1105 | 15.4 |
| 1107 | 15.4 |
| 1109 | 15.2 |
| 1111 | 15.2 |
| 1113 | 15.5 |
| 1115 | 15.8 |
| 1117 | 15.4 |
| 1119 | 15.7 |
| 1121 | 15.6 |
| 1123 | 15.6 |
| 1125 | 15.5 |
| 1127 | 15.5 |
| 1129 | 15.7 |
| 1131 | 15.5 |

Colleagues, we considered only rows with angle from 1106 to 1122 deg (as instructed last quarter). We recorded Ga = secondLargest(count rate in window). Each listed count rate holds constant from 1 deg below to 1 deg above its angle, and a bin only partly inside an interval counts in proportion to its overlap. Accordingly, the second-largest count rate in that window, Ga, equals 15.7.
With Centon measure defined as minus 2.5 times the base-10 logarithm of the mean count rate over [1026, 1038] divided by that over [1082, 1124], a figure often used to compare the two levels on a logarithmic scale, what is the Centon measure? -0.022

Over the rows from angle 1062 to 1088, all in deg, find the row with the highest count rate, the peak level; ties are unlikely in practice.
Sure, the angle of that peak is 1065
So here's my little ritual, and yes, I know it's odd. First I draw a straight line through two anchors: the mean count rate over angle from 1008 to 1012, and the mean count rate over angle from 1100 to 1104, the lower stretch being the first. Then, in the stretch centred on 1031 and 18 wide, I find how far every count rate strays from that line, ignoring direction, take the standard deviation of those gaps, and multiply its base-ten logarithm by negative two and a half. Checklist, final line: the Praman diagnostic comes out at 1.8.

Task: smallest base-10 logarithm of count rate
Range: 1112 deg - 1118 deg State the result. 1.19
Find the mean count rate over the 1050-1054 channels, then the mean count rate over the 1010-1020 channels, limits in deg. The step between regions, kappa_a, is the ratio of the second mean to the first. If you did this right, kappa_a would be 0.94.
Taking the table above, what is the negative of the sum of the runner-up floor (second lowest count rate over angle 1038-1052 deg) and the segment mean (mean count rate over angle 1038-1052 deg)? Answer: -32.2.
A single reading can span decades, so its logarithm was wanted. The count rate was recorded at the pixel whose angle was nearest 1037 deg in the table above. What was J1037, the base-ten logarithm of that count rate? 1.21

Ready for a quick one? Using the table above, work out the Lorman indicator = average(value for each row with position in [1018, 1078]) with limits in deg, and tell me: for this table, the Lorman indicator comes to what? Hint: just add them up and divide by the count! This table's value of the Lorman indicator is 16.0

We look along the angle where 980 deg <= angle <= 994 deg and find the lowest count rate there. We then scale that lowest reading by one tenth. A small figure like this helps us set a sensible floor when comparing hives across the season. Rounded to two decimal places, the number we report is 1.05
